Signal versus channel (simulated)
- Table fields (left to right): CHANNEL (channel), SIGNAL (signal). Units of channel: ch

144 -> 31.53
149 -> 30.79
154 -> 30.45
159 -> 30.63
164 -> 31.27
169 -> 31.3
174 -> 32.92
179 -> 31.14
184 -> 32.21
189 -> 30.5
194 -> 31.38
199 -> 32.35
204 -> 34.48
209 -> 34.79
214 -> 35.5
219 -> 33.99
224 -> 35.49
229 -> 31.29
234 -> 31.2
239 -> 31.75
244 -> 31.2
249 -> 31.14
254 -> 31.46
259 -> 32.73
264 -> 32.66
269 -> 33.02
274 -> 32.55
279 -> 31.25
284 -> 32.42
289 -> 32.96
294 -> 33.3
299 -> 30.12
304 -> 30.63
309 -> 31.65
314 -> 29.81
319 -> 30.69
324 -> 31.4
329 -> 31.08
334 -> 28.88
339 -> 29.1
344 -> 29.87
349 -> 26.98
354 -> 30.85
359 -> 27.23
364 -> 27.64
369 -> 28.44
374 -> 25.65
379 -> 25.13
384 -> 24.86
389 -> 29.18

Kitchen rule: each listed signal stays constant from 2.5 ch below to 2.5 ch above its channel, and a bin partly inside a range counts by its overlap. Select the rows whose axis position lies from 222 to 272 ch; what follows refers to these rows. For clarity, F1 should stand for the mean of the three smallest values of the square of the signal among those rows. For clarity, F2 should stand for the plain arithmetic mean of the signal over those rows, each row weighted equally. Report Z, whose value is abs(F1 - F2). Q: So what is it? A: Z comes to 940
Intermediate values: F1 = 972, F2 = 32.2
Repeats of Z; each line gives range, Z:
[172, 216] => 929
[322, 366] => 715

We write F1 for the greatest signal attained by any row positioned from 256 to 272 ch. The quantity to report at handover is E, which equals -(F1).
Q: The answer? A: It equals -33.0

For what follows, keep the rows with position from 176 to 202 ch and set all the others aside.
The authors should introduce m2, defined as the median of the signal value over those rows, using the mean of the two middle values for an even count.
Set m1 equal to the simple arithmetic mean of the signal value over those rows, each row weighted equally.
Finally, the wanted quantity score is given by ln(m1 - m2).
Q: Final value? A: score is -2.0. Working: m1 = 32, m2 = 31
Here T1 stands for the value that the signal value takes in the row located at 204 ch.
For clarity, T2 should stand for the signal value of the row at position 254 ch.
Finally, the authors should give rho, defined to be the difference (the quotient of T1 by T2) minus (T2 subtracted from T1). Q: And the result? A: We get -1.9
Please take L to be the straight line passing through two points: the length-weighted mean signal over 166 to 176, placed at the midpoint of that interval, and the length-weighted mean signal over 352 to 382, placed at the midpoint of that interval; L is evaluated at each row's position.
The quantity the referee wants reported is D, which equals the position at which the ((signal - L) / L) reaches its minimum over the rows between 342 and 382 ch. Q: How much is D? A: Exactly 379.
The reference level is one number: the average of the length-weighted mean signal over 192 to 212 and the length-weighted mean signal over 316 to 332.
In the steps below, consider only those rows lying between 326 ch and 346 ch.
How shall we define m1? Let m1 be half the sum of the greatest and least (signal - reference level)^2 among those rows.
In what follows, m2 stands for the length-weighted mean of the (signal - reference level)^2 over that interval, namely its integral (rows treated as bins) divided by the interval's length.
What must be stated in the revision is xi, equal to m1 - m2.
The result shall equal -0.6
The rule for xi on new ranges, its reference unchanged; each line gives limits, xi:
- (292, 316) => 0.2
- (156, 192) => 0.2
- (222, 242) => 2.7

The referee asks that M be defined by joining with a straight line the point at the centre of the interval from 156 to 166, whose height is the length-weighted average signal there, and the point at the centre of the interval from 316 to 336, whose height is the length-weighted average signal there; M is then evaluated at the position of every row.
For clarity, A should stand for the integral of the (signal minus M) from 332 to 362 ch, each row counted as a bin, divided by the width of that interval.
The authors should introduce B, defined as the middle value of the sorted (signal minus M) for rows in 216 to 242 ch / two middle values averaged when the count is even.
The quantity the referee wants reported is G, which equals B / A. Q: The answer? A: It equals -0.6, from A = -1.7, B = 1.02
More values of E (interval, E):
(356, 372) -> -28.4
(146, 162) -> -30.8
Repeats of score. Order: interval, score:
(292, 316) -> -0.8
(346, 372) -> -0.5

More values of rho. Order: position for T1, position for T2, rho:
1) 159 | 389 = -0.4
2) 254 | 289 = 2.5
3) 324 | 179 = 0.7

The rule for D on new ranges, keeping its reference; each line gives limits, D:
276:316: 299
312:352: 349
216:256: 229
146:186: 154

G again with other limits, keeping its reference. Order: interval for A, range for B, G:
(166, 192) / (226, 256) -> 0.7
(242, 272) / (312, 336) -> 0.1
